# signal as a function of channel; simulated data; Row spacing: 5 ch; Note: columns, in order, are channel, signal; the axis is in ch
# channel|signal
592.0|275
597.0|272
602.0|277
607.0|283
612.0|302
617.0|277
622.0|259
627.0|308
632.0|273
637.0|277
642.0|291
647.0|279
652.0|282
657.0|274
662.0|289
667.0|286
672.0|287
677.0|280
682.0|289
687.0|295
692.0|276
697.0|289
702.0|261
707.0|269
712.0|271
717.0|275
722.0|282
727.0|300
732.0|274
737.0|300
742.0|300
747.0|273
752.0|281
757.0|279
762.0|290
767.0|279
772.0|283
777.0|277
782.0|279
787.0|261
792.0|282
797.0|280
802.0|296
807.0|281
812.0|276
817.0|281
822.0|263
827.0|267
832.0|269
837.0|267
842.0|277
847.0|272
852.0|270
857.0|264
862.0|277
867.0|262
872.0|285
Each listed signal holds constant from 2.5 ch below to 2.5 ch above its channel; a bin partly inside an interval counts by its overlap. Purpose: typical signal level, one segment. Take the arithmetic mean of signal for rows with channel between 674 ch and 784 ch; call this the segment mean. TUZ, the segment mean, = 281.9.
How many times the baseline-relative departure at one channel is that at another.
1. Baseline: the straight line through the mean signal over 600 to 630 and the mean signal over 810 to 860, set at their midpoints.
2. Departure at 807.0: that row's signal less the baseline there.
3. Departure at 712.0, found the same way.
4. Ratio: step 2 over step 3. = -1.2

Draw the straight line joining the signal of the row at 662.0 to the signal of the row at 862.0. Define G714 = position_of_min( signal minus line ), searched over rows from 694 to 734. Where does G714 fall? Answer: 702.0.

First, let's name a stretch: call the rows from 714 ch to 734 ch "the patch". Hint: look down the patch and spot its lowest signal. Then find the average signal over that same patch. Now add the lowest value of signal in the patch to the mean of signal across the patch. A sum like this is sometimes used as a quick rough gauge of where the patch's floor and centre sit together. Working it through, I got 557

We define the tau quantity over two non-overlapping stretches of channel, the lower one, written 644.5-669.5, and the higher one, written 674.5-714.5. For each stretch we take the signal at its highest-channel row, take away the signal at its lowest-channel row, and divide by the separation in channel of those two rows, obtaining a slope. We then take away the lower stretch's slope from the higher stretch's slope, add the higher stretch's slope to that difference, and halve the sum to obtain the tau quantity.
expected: -0.4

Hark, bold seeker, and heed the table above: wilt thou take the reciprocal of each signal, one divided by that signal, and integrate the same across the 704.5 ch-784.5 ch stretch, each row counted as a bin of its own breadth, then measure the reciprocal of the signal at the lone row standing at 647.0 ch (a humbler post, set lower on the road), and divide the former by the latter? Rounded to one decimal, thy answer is 79.2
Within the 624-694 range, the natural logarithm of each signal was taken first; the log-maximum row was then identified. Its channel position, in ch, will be 627.0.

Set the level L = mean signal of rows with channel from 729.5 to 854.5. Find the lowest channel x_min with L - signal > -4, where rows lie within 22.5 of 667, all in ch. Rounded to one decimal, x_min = 647.0 ch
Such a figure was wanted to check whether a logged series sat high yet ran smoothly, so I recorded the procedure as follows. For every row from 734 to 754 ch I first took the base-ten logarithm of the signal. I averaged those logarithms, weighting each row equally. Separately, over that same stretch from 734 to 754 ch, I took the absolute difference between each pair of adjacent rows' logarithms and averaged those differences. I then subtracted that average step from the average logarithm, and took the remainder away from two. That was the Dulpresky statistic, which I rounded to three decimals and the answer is -0.442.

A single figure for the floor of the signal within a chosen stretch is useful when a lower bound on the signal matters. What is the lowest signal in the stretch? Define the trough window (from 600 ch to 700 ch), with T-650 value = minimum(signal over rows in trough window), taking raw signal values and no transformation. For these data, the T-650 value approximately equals 259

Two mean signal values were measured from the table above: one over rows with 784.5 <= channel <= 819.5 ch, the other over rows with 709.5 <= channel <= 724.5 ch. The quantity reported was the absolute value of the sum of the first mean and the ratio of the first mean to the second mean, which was 281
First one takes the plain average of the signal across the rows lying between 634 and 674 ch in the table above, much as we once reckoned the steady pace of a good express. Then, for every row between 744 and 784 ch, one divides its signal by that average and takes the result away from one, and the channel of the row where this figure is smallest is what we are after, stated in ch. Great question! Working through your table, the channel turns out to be 762.0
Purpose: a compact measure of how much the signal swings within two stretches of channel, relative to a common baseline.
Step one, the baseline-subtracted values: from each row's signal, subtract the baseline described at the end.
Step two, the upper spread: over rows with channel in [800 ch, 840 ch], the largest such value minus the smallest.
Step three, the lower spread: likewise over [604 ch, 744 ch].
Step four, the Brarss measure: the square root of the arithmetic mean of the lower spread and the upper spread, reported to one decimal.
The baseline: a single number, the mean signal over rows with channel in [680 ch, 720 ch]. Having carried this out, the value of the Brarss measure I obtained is 6.4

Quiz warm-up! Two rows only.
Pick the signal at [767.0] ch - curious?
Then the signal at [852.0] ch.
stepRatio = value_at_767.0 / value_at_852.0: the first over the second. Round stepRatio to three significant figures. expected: 1.03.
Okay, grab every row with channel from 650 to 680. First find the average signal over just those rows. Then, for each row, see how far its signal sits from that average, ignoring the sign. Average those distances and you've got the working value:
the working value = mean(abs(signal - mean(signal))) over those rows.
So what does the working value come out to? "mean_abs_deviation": 4.3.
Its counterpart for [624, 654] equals 9.7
